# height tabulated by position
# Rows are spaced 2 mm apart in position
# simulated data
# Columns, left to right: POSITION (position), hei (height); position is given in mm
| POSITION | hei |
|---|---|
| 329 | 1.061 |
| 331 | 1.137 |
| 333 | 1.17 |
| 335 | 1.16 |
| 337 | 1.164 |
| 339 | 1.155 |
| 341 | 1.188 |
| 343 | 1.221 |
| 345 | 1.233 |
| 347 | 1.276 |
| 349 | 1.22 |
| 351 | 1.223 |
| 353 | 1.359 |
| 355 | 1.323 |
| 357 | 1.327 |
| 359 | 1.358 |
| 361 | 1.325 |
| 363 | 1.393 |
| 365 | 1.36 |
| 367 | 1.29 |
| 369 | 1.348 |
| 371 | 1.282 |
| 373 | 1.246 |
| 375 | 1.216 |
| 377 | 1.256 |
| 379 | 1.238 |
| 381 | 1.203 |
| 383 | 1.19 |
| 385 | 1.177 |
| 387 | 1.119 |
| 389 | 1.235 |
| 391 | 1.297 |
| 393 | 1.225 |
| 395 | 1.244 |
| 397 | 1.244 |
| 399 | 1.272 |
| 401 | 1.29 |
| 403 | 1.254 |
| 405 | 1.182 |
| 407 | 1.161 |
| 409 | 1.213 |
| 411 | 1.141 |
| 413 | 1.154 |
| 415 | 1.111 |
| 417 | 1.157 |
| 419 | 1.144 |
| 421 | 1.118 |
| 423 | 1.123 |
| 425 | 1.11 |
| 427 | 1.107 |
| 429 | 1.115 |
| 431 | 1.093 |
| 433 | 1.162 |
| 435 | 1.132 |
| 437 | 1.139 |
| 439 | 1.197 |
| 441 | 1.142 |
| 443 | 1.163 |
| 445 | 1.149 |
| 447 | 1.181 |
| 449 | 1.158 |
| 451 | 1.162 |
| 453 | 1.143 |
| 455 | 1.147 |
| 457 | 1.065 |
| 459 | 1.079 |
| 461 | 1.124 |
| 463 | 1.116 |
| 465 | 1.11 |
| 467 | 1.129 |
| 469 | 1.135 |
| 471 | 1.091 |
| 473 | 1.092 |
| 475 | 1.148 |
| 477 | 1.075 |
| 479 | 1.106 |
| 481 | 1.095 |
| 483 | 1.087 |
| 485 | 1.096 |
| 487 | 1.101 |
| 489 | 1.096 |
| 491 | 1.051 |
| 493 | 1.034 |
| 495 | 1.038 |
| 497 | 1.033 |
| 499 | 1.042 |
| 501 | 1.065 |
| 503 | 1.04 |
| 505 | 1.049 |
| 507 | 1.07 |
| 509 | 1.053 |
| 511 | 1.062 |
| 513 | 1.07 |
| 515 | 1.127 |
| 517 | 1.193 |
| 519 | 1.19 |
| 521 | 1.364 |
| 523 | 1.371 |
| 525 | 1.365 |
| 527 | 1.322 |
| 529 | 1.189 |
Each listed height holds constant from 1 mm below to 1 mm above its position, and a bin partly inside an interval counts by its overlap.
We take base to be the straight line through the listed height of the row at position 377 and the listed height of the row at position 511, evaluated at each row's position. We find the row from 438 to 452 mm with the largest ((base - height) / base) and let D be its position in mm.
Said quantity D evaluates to 441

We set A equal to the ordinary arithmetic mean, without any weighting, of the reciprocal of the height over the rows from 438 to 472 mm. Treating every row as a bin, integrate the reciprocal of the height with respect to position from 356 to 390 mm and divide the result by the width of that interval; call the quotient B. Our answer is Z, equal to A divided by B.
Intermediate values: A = 0.88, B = 0.79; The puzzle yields 1.11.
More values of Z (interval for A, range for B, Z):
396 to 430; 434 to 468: 0.97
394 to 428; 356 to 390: 1.08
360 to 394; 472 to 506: 0.85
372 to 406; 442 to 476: 0.92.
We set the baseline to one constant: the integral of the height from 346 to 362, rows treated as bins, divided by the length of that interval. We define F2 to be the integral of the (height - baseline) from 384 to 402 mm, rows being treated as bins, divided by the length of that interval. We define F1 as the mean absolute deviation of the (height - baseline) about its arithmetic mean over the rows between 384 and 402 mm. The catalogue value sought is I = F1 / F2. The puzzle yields -0.59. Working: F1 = 0.040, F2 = -0.07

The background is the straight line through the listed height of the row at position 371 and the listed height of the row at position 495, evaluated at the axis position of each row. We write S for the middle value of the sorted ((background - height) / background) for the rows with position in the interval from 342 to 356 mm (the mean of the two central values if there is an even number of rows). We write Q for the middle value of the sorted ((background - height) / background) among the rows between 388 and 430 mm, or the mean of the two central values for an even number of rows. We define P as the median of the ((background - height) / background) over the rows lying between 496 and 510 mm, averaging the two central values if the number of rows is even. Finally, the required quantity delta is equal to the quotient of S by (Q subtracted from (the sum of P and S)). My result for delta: 4.8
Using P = -0.03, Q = 0.029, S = 0.07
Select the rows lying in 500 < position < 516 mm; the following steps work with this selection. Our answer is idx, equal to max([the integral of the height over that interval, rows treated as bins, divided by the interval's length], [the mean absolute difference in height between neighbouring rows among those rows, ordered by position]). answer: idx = 1.07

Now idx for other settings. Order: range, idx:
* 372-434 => 1.19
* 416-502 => 1.11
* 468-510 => 1.08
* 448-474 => 1.12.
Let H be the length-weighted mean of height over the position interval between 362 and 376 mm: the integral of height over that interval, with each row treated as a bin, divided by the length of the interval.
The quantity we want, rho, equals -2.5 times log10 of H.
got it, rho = -0.29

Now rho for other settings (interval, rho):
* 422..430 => -0.12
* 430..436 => -0.13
